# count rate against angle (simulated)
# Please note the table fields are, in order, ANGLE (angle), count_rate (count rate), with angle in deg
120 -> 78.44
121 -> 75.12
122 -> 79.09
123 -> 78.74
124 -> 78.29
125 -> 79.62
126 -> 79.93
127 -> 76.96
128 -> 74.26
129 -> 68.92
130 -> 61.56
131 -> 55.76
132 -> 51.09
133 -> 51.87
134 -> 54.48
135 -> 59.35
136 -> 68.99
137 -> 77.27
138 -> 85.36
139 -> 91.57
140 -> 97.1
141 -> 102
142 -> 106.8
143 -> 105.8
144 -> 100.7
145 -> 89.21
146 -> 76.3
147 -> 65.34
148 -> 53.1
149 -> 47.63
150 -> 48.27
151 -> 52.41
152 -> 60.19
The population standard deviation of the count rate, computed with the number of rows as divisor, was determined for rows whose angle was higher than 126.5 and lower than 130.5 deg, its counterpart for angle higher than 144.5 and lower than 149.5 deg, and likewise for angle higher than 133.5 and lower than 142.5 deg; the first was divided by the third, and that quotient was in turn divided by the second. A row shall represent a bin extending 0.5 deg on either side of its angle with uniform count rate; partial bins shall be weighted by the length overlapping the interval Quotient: 0.022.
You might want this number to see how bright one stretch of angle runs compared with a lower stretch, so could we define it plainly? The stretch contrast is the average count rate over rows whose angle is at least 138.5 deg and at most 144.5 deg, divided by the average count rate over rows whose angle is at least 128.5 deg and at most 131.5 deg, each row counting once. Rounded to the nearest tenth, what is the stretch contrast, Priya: 1.6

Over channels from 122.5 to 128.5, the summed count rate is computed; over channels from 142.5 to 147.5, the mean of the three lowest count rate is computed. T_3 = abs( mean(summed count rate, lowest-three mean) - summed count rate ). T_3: 195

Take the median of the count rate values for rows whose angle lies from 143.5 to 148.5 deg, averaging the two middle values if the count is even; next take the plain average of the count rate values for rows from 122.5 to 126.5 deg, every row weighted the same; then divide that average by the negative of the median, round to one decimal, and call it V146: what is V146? -1.0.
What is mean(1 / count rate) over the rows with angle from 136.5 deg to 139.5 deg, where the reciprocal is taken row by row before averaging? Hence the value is 0.012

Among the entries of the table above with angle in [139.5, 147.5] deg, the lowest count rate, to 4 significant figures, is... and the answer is 65.34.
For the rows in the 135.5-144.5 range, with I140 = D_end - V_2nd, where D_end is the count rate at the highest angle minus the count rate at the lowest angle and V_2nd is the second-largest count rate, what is -74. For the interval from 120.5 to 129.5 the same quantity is -86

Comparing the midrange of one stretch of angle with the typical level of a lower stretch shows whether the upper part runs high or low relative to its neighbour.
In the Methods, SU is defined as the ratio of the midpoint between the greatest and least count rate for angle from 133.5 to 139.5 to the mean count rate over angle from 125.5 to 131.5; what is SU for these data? 1.05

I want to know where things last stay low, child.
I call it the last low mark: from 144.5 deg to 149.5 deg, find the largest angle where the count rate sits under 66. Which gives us 149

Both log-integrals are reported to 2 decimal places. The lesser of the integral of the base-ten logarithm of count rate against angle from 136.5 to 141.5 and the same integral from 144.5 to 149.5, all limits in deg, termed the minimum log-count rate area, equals 9.05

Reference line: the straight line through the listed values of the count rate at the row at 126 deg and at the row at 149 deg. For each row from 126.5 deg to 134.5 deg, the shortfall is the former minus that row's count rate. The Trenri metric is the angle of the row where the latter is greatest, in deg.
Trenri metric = 132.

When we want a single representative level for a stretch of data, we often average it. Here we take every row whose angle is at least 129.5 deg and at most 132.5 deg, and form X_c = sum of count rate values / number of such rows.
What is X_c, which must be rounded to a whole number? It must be 56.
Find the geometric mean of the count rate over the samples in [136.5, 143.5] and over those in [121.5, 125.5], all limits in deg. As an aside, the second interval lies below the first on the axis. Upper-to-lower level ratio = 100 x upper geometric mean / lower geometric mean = 120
